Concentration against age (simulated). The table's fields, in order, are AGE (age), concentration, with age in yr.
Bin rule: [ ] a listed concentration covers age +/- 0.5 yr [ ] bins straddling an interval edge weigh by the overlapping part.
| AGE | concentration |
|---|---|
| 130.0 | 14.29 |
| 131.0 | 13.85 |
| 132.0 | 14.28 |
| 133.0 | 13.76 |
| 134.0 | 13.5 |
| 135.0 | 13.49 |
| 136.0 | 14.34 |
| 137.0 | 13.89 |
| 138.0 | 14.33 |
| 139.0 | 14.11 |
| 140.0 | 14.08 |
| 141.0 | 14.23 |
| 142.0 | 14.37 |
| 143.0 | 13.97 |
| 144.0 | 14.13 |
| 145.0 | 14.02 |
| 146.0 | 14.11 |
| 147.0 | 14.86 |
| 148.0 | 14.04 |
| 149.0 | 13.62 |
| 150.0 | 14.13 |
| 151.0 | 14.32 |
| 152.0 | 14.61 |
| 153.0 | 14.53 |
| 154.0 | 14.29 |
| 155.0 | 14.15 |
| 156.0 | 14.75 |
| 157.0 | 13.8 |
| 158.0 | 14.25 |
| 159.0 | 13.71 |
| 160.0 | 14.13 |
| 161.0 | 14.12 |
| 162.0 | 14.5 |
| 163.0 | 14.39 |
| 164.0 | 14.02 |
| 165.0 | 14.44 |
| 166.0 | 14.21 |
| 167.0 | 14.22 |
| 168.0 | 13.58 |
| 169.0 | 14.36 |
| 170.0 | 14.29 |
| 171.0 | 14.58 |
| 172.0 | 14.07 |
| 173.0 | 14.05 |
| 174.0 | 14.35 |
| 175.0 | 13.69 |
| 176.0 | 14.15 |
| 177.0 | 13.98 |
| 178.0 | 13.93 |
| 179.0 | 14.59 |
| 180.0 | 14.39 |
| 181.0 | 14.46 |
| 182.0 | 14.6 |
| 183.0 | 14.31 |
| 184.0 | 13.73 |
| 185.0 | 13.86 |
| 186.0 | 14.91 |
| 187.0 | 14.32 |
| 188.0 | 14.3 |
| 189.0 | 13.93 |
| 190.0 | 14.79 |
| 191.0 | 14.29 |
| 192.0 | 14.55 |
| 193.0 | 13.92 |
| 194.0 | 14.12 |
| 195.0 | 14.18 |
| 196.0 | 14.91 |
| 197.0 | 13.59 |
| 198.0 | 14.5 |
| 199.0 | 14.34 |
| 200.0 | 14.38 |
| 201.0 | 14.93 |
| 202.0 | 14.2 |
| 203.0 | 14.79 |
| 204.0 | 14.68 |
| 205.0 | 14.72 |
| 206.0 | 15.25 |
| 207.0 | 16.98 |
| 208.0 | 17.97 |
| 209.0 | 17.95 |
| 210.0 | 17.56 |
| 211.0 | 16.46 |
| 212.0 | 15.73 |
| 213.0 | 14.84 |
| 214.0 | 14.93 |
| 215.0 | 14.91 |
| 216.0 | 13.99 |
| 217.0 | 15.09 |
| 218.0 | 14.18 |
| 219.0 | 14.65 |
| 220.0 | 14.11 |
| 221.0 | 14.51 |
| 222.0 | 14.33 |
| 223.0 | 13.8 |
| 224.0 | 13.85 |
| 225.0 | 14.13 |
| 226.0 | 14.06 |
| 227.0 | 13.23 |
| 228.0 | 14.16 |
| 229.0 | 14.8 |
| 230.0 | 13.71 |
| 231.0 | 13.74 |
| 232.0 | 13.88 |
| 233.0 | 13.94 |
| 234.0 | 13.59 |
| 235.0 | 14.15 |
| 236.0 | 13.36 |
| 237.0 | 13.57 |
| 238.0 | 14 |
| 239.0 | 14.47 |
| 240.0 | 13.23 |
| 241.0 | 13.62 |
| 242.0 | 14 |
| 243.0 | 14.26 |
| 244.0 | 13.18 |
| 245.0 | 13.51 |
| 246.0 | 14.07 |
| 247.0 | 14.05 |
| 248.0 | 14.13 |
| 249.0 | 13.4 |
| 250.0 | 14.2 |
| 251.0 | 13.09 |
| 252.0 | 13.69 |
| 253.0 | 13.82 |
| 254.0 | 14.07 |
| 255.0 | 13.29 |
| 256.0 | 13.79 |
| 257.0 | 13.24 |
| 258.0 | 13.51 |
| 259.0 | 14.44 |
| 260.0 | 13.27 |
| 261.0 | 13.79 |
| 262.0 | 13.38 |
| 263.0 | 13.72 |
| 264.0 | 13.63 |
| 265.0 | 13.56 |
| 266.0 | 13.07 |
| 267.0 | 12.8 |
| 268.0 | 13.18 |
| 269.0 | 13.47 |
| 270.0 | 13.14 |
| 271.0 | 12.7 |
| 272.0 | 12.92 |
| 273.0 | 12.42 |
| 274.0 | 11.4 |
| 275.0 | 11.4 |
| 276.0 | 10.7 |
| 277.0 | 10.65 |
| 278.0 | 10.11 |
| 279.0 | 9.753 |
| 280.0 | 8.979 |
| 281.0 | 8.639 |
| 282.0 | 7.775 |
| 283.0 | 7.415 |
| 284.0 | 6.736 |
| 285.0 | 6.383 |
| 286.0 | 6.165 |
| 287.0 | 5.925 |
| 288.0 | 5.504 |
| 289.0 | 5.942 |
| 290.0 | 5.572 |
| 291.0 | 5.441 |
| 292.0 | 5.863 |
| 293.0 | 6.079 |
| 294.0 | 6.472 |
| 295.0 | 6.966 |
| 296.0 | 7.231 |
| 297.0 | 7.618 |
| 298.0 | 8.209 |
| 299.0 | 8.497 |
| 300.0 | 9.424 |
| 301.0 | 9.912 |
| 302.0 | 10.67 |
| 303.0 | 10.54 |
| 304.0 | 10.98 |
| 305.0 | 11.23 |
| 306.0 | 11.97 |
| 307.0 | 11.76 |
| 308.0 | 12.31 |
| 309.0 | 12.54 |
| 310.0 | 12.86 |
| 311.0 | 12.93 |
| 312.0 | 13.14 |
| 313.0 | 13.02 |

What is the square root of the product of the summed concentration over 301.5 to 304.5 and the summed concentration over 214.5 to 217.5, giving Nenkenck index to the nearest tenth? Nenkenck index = 37.6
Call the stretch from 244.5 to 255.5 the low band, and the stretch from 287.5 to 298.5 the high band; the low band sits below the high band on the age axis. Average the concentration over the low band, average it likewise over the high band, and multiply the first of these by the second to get 89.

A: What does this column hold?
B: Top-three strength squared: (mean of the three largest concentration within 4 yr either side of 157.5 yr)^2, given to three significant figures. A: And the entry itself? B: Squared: 208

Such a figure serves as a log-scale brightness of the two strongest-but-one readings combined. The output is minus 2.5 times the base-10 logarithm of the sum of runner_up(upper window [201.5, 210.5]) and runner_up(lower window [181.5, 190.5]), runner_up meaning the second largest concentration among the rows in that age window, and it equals -3.79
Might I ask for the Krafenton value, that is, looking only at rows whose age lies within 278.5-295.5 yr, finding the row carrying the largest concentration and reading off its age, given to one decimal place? 279.0 yr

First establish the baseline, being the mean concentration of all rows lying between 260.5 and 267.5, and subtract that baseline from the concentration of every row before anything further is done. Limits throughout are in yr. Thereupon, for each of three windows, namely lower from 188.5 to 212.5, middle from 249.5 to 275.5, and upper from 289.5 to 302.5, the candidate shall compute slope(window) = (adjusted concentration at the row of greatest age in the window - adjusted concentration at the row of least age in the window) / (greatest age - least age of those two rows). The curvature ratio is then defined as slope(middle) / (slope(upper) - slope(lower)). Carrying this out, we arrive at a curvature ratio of -0.32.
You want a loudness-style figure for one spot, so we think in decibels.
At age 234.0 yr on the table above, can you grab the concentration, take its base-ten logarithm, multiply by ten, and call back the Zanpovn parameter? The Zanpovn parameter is 11.3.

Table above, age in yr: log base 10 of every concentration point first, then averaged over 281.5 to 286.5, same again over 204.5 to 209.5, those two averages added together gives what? 2.05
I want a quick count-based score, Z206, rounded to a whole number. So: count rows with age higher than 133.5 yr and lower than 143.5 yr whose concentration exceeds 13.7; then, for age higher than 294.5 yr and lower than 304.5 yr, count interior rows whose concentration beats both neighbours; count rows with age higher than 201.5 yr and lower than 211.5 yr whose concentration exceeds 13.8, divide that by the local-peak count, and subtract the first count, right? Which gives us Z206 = 2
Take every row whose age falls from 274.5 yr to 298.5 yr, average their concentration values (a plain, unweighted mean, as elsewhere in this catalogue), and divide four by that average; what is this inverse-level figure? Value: 0.529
